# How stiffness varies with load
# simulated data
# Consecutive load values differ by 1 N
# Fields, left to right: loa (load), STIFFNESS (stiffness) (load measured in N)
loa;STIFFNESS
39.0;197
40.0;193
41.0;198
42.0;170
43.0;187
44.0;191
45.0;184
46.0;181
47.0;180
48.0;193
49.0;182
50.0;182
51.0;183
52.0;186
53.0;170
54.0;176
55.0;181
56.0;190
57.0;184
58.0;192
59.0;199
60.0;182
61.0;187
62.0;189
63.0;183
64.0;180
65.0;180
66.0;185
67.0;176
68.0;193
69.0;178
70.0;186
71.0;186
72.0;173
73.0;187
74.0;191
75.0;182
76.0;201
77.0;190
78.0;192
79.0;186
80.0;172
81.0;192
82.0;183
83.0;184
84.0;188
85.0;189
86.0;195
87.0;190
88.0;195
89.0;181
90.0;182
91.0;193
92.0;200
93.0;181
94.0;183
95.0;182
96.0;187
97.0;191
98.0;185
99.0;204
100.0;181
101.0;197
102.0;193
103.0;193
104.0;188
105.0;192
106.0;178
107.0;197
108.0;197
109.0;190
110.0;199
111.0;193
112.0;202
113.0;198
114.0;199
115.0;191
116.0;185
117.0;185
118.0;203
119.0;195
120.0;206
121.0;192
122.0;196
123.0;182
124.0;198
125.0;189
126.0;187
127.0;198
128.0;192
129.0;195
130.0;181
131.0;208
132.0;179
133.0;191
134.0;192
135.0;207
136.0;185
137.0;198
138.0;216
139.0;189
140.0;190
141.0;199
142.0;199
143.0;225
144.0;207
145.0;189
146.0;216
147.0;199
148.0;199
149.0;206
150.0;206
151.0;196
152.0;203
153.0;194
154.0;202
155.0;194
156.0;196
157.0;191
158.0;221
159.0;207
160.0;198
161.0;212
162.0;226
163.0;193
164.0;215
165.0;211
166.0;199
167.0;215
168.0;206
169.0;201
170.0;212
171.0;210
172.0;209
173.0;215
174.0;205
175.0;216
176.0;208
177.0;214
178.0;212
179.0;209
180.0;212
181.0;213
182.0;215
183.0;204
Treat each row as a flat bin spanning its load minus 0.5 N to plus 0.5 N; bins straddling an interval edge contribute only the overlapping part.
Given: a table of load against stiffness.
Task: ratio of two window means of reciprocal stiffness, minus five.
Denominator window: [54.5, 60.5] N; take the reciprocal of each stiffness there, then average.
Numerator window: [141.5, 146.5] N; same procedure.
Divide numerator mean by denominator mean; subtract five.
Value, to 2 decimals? -4.09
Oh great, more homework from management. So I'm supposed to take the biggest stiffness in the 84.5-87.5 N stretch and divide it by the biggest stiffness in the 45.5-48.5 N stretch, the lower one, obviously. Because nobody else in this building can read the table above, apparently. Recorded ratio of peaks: 1.01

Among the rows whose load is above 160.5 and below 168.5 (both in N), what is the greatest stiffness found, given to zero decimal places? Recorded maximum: 226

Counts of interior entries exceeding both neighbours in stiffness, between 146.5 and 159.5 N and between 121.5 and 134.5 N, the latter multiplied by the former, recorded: 16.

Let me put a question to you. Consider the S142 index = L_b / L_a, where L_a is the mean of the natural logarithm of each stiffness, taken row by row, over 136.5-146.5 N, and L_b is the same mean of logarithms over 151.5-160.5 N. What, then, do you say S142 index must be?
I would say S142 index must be 1.00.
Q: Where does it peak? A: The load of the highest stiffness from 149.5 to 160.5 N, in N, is 158.0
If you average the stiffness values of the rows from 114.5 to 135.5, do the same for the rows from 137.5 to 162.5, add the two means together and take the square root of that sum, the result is 19.9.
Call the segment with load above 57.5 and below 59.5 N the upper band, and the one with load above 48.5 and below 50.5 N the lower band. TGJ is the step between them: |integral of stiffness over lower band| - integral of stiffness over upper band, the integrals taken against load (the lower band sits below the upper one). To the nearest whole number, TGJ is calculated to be -27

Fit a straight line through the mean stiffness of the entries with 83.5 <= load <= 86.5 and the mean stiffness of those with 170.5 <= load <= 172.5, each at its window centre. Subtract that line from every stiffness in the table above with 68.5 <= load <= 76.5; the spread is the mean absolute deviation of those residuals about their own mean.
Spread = 5.8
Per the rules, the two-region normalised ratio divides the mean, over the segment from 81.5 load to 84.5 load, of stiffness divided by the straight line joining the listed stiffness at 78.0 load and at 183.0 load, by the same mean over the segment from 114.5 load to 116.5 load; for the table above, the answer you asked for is 1.003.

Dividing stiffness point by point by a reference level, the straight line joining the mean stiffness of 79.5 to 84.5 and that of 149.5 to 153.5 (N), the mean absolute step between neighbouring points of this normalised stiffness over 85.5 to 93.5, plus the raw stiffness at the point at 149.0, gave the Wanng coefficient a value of 206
